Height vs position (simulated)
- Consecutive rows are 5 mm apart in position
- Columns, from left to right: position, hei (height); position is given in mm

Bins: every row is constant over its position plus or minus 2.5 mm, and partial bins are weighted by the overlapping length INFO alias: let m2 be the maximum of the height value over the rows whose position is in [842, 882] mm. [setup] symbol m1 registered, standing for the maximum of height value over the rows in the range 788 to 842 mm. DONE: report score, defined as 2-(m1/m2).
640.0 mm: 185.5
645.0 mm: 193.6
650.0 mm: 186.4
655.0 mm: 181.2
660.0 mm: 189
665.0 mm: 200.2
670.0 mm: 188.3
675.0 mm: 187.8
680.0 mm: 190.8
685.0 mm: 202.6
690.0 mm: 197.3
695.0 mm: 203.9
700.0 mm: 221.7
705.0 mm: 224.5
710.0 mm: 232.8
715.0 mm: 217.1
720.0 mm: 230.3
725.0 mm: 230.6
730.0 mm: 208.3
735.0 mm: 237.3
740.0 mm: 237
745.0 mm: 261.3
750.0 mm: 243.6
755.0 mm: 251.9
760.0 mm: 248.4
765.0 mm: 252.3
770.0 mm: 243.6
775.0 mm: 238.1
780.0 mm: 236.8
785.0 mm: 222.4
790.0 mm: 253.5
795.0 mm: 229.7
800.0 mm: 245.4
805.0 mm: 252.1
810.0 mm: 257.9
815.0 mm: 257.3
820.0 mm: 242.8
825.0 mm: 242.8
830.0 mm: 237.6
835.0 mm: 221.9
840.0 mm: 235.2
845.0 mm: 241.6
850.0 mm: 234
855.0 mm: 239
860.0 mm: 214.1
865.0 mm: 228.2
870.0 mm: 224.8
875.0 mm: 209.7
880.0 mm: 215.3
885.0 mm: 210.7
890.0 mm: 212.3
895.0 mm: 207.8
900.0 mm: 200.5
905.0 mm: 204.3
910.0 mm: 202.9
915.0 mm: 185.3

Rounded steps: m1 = 257.9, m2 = 241.6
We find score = 0.93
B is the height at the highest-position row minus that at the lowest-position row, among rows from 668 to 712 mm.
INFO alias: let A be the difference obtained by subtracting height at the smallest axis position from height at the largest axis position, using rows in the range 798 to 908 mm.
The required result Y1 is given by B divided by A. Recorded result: -1.1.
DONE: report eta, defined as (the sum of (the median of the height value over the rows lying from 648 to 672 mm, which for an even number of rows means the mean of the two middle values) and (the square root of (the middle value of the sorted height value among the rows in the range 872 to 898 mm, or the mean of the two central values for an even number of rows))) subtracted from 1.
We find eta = -202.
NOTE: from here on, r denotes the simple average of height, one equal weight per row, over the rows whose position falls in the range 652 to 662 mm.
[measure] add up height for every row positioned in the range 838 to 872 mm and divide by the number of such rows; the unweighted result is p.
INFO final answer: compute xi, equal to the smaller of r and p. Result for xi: 185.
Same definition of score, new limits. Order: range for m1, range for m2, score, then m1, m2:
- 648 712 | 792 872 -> 1.10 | 232.8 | 257.9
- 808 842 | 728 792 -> 1.01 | 257.9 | 261.3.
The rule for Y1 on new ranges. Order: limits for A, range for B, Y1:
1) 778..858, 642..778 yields 20.2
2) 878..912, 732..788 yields 1.2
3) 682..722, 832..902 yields -0.8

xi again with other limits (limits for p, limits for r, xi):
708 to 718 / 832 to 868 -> 225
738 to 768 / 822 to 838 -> 234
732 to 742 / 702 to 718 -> 225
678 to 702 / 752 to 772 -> 203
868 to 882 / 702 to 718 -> 217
